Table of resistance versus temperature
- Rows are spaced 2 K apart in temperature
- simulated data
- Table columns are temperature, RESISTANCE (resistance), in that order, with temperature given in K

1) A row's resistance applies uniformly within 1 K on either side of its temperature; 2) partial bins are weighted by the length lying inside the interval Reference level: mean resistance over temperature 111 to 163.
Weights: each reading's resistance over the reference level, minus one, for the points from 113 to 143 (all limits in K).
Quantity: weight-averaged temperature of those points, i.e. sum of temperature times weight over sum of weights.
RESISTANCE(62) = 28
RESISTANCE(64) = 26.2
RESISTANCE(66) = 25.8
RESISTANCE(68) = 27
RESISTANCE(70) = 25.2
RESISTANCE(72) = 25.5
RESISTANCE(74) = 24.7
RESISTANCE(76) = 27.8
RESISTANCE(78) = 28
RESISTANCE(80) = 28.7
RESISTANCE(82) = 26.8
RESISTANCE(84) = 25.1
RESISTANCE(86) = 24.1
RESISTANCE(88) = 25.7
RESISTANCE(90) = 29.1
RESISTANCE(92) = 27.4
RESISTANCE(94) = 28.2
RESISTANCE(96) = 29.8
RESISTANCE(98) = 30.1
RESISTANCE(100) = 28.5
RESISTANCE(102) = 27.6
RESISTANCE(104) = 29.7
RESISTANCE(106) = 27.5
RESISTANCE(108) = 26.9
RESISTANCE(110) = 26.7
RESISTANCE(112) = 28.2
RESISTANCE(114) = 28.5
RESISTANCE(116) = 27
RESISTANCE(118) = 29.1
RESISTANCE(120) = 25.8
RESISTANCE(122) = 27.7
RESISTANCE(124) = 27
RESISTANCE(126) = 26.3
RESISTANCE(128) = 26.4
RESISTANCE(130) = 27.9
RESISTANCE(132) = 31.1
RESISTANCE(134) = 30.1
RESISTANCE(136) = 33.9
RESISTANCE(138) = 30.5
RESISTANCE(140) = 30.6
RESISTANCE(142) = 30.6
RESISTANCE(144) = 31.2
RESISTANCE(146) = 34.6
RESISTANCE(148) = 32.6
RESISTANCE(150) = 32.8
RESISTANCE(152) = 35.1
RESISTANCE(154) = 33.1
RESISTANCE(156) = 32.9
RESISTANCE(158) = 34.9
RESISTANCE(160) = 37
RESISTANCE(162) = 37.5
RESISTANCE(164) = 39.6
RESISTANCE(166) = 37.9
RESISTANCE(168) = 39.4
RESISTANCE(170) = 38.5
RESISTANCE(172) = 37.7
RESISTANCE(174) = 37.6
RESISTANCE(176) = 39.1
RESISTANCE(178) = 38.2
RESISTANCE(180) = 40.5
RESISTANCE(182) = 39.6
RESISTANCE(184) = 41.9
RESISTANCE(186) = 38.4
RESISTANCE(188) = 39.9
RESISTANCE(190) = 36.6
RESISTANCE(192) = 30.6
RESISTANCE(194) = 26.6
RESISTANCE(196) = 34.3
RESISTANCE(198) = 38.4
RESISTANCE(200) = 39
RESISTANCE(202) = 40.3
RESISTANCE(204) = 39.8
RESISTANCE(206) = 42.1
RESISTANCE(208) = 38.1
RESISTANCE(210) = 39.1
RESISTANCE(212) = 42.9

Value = 121.9 K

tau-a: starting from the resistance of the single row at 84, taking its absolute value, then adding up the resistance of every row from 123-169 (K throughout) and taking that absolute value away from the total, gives 728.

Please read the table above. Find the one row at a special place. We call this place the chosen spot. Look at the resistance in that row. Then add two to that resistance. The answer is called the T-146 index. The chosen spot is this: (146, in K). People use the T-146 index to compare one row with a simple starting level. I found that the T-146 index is 36.6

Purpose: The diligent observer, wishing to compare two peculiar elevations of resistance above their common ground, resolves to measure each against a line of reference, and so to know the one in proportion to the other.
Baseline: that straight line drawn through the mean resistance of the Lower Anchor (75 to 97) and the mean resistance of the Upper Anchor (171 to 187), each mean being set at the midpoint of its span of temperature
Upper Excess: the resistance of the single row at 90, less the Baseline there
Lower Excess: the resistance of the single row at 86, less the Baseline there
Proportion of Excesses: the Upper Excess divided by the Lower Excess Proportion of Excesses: -0.4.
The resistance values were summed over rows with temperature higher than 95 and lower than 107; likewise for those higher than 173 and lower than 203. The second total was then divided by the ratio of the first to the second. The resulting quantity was 1817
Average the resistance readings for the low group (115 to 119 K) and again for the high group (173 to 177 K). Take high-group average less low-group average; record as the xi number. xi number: 10.3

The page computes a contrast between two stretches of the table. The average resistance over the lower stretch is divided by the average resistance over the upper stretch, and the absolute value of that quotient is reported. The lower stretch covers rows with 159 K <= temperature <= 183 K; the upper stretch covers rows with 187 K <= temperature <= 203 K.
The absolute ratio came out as 1.08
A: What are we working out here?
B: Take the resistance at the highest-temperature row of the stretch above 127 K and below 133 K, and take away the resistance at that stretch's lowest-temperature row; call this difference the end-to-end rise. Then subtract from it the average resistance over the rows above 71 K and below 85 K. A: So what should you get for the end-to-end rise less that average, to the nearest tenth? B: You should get -22.0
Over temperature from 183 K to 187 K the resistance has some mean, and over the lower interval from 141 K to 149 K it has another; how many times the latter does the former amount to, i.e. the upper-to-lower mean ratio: 1.24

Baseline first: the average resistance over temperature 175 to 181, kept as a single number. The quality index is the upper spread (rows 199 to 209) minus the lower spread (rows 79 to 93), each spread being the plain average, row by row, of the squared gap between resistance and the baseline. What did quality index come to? -159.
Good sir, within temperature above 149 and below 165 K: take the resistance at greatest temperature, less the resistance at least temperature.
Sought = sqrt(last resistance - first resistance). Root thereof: 2.6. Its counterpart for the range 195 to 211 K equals 2.2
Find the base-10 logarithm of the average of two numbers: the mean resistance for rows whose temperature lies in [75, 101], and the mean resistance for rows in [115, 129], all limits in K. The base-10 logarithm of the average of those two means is 1.44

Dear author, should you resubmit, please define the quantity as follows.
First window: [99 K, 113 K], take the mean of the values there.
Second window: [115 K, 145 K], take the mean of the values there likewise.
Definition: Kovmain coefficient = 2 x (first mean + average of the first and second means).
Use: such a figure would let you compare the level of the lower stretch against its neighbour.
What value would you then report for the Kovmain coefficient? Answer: 113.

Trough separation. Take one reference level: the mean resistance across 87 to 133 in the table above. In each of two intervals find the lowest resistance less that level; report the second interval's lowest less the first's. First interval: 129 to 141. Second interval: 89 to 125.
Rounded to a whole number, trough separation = -2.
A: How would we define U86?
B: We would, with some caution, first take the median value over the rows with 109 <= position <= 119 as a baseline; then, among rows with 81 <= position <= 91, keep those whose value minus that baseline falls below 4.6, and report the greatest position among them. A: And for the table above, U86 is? 90 K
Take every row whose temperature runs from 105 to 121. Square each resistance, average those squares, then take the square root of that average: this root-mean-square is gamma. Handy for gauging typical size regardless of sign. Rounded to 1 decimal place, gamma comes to 27.5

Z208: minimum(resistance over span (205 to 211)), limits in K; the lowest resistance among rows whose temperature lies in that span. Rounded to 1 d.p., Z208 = 38.1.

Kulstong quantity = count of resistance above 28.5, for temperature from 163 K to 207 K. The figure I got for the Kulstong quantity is 21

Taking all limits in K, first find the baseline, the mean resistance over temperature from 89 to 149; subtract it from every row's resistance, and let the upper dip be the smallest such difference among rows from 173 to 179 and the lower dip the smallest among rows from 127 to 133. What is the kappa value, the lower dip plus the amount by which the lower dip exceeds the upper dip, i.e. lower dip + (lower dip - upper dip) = -14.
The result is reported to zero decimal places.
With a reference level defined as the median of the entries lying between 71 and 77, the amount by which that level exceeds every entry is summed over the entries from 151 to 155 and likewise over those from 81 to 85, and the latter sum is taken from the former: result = -16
